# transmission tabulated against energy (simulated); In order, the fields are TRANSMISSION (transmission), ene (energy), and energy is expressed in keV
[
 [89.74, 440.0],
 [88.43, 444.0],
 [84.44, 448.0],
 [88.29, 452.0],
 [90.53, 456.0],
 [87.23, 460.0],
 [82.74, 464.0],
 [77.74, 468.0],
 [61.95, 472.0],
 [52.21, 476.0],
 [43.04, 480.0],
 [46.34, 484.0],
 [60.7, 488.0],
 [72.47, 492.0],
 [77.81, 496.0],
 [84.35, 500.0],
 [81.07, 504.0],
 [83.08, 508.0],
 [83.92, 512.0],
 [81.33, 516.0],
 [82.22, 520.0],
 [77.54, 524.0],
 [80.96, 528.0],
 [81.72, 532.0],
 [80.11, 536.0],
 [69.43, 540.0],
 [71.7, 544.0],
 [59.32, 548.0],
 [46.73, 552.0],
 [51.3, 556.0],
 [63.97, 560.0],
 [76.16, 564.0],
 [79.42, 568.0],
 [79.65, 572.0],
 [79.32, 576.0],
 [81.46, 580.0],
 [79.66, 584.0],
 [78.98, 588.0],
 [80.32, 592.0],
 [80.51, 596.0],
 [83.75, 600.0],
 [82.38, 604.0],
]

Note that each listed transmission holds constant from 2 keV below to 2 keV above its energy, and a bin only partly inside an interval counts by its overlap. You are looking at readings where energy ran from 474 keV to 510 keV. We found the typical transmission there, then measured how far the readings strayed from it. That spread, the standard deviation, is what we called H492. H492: 16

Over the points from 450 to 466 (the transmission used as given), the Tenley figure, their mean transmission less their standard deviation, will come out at 84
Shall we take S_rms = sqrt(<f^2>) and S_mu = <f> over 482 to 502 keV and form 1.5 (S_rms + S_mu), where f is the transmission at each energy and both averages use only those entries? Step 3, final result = 207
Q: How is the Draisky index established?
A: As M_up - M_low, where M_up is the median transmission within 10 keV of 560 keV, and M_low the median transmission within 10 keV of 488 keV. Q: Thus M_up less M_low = 3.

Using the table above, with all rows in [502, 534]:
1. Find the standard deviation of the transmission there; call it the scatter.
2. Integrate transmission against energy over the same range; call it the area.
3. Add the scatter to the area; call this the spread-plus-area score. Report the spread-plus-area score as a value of 2609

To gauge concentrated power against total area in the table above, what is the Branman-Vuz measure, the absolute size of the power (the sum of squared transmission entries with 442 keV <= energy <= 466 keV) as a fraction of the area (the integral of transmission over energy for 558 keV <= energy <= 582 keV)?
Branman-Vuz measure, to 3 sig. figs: 24.7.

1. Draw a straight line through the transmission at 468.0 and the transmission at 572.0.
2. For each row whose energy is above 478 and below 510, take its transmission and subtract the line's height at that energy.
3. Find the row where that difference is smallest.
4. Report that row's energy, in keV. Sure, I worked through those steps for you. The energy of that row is 480.0 keV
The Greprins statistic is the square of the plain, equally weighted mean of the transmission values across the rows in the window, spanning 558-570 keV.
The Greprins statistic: 5356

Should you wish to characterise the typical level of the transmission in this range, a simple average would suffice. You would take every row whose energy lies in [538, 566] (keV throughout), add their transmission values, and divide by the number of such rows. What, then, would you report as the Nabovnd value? 63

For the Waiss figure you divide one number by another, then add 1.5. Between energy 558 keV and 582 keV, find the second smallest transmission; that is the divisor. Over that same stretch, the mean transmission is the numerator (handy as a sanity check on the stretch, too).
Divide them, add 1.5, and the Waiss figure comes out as 2.5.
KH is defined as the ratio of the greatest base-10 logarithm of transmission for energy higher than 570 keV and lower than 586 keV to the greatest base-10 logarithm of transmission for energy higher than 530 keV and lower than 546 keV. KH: 0.999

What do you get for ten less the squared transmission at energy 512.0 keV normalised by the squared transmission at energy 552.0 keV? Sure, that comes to 6.8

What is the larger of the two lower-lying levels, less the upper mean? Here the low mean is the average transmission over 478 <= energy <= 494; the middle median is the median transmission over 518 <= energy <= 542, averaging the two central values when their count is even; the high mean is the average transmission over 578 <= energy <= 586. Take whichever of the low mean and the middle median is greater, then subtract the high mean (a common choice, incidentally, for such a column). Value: 0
